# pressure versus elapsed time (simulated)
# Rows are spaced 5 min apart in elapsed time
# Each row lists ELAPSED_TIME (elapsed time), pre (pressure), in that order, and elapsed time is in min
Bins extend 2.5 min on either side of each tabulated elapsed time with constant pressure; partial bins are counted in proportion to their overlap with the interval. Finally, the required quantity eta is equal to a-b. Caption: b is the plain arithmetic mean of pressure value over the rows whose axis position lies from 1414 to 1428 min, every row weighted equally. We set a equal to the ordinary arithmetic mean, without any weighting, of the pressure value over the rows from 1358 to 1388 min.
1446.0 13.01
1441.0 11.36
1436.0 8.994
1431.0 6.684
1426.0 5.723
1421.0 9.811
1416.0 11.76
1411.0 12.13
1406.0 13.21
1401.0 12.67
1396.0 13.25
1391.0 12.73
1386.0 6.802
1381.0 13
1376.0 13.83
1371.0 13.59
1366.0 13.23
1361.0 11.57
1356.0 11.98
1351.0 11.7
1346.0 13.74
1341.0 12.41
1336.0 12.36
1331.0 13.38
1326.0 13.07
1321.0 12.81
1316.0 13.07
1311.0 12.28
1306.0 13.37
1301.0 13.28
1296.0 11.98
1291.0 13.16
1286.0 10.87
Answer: 3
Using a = 12.0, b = 9.1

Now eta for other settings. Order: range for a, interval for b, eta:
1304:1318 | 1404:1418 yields 1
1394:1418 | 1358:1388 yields 1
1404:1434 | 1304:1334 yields -3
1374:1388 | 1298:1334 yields -2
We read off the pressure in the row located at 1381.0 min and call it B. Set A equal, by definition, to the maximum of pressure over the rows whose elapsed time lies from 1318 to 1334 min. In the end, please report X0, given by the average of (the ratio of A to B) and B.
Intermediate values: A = 13.38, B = 13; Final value 7.01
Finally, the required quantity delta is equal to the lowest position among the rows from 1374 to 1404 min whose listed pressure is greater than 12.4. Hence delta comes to 1376.0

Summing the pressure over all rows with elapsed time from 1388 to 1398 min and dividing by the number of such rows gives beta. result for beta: 13.0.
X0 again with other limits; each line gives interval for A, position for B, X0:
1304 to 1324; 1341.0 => 6.74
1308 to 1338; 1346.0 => 7.36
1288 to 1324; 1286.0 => 6.05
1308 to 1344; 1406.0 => 7.11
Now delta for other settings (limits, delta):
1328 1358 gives 1331.0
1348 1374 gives 1366.0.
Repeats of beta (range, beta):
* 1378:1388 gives 9.9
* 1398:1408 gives 12.9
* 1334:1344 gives 12.4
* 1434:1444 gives 10.2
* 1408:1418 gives 11.9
